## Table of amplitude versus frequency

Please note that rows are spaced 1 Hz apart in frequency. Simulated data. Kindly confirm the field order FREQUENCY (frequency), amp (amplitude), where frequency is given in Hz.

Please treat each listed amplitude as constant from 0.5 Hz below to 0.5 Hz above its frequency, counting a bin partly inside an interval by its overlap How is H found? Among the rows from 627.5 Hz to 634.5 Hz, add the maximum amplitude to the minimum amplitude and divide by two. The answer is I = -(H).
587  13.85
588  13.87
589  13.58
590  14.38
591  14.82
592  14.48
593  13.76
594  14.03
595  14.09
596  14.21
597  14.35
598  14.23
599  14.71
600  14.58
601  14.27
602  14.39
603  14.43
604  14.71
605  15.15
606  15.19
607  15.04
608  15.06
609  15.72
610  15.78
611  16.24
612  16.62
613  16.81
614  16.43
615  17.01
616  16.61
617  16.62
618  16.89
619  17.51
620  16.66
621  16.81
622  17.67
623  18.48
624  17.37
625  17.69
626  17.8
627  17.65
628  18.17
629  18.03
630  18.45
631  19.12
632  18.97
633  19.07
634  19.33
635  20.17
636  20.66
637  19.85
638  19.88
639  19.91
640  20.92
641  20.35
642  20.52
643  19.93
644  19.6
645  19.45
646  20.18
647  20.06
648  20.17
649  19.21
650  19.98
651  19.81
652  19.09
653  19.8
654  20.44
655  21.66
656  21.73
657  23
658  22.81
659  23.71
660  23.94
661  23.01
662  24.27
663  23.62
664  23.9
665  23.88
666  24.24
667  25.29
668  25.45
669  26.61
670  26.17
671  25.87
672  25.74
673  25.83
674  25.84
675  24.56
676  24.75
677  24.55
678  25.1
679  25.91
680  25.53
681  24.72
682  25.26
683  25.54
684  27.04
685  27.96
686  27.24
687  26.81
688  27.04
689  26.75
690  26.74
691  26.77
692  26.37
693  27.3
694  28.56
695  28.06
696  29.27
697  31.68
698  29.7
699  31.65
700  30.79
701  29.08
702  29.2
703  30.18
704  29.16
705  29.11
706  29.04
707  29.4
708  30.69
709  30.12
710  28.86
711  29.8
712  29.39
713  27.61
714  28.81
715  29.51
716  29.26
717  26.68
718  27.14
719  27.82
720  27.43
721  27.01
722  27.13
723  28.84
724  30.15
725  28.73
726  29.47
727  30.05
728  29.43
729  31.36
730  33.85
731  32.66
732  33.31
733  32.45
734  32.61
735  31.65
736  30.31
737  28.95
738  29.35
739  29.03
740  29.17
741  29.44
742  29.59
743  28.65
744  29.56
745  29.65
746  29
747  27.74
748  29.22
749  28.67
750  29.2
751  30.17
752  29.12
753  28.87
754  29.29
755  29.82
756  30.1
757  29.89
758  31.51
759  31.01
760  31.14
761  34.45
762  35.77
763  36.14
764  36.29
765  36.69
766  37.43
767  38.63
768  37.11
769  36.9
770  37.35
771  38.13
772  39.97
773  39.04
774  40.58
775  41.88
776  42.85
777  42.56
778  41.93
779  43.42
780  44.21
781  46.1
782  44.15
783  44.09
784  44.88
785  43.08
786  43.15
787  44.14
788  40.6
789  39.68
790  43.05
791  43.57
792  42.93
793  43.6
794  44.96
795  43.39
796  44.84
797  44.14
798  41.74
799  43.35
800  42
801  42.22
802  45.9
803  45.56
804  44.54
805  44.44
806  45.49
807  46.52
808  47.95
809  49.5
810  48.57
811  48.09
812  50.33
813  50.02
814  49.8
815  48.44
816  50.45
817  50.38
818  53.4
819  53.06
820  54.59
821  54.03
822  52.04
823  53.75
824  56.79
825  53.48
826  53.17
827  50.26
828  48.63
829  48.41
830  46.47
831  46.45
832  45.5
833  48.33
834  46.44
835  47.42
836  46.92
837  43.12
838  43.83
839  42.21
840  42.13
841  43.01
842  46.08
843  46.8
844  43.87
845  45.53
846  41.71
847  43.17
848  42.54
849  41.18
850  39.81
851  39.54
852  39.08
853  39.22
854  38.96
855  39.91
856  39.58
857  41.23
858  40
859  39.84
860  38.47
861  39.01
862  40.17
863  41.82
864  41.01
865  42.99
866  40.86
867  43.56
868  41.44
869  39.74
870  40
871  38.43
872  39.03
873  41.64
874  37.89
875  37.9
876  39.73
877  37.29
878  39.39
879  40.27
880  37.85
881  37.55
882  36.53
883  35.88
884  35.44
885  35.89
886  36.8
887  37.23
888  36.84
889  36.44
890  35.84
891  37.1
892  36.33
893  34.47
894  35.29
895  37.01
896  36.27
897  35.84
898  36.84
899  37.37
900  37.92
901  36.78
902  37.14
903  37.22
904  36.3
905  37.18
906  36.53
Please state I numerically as -19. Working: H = 19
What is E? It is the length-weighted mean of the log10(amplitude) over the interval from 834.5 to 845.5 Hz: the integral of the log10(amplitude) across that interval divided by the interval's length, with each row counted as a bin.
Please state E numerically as 1.65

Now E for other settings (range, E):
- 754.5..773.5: 1.54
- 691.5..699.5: 1.46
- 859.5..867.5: 1.61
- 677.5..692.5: 1.42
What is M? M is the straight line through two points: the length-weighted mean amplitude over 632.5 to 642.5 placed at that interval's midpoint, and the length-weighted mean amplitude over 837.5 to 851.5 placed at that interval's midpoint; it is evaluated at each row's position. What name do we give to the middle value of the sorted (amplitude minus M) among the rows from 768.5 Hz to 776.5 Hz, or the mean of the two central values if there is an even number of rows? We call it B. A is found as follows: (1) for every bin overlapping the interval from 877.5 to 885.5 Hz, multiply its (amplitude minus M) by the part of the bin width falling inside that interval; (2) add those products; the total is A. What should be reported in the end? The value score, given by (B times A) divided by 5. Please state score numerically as -70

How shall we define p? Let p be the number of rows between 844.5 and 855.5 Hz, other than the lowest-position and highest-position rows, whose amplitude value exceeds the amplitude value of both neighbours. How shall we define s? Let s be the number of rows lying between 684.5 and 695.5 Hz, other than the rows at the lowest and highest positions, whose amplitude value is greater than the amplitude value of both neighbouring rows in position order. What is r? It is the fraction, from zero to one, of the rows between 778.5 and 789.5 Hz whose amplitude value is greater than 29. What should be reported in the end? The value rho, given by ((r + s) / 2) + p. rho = 4.00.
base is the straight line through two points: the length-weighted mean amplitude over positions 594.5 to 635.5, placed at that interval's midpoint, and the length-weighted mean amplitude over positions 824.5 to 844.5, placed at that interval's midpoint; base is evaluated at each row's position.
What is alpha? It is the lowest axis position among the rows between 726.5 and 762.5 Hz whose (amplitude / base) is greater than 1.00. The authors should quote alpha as 730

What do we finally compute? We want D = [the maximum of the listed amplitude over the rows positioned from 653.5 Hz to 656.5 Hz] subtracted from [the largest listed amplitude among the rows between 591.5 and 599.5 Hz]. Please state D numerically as -7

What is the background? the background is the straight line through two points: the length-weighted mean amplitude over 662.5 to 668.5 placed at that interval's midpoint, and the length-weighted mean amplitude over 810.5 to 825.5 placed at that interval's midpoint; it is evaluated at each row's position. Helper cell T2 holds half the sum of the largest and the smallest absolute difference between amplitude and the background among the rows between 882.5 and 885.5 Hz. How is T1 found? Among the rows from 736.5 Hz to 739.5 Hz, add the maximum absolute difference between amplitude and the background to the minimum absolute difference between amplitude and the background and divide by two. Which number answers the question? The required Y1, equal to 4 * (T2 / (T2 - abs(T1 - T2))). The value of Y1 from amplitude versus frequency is 13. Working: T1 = 8.4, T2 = 28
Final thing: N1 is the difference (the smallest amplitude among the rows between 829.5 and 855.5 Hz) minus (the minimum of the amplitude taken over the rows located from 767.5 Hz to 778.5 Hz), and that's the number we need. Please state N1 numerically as 2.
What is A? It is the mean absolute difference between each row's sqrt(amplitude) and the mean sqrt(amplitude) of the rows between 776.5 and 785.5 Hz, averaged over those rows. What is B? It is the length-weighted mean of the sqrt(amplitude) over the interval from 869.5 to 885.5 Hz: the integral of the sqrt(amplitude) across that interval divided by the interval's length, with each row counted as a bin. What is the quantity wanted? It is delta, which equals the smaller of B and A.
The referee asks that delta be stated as 0.072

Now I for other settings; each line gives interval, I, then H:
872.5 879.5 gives -39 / 39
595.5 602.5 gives -14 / 14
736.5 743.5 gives -29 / 29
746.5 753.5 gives -29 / 29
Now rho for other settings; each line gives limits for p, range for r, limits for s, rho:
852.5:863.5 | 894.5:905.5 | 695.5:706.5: 4.00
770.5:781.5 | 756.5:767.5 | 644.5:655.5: 4.00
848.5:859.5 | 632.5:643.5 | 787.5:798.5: 4.50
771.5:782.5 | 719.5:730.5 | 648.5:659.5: 3.27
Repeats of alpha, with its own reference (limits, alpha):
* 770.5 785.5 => 771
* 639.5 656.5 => 640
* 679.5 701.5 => 680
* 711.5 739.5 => 730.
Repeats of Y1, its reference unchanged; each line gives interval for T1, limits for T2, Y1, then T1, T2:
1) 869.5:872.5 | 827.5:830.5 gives -3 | 22.2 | 6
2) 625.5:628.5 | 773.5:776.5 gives 26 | 0.4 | 2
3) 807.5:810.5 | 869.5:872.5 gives 60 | 1.5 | 22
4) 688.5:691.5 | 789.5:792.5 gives 8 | 2.1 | 4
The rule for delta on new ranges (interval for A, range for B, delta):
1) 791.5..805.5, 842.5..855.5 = 0.082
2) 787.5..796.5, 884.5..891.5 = 0.097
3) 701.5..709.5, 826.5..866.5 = 0.049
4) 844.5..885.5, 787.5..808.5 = 0.128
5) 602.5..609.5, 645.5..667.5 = 0.035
